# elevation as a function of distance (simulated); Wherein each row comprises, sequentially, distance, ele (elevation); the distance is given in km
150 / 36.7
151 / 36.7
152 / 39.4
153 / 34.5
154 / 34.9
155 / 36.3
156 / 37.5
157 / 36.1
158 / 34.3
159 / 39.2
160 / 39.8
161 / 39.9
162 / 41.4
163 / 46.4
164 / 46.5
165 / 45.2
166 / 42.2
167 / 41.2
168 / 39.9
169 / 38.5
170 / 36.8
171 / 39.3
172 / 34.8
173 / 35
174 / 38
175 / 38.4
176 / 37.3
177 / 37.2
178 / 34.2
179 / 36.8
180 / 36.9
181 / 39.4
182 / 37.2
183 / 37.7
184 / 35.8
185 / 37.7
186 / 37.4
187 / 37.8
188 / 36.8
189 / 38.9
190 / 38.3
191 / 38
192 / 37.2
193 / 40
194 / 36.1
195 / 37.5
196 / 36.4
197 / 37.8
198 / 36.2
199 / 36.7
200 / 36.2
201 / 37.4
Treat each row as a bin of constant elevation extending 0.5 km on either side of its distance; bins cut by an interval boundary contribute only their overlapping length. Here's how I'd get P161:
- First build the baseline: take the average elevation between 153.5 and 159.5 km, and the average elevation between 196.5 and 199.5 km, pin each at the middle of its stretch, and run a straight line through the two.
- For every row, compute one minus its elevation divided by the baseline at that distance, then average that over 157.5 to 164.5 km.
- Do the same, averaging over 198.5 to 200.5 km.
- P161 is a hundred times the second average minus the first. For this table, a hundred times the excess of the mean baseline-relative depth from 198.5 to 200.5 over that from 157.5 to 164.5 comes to 14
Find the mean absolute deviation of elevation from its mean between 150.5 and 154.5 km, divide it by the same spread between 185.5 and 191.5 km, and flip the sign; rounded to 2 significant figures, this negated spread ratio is -3.1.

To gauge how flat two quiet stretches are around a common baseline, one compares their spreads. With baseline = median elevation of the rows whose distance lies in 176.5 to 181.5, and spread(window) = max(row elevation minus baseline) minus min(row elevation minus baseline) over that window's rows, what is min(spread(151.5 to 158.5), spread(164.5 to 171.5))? 5.1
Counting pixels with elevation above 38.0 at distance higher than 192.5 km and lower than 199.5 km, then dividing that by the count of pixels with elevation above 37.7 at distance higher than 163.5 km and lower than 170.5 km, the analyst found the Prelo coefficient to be 0.17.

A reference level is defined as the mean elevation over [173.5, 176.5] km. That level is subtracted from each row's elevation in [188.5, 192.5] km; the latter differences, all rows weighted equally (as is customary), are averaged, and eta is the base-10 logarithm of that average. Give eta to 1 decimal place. -0.7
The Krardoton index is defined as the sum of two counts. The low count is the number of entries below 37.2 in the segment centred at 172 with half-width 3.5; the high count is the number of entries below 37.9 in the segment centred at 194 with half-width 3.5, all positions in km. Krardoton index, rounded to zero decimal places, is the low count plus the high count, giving 8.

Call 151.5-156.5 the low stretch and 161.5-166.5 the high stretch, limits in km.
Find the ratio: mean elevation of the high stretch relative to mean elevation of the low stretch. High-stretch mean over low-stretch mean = 1.21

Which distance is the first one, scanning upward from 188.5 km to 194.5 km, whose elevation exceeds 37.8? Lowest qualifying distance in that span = 189 km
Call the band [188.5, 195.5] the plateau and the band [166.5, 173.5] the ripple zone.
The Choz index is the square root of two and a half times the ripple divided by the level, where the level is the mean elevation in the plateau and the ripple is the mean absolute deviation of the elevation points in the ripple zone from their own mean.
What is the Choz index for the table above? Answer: 0.37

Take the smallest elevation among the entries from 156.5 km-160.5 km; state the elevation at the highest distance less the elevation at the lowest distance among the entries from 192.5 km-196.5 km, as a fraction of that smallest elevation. -0.10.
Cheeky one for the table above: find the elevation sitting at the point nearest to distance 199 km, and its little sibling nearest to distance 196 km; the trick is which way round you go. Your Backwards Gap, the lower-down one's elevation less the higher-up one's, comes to 0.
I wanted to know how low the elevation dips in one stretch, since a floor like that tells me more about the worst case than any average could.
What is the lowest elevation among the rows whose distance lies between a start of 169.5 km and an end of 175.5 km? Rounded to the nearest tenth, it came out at 34.8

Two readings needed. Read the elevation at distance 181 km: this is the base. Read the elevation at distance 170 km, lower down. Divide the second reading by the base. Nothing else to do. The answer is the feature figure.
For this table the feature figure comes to 0.934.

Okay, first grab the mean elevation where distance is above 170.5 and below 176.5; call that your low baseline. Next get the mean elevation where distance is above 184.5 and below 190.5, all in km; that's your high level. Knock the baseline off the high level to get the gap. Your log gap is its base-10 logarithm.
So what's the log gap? -0.2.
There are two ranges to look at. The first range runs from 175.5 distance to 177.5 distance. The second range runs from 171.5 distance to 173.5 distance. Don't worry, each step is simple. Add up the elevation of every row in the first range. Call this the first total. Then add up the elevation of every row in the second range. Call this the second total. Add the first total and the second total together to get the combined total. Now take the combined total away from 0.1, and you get -144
